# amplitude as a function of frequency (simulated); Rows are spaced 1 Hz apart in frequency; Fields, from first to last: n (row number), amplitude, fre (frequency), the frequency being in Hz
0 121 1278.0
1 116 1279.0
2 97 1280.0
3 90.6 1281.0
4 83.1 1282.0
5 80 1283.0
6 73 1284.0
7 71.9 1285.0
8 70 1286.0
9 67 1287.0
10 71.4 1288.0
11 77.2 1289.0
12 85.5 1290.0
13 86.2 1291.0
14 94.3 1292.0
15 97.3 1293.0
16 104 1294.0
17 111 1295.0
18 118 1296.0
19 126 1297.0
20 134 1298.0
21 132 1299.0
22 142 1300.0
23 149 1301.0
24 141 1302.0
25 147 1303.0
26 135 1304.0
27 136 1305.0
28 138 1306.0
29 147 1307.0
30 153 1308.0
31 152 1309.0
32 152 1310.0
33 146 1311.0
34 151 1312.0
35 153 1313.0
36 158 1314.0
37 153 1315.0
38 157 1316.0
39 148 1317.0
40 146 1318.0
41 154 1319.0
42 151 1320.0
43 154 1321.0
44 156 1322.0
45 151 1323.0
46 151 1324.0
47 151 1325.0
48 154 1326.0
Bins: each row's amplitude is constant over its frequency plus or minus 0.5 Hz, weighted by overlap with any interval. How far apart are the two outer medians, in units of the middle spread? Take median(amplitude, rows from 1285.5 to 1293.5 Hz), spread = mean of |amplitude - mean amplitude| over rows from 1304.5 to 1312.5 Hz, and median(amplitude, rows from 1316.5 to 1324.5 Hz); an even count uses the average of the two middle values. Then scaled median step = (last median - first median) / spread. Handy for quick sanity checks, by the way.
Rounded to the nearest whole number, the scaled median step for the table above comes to 14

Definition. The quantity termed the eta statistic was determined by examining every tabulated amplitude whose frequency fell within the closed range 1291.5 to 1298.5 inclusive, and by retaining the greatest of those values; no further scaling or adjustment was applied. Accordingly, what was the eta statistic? 134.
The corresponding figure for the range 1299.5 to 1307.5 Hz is 149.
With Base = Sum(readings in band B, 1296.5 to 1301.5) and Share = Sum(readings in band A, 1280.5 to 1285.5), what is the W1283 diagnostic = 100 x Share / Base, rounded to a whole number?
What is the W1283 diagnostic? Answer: 58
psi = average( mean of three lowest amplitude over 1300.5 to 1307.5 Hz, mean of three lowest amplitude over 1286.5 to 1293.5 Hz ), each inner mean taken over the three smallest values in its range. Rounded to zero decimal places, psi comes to 104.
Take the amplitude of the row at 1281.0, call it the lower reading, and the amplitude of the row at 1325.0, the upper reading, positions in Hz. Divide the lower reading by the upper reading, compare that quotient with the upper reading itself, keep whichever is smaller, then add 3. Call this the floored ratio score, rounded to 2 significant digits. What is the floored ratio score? 3.6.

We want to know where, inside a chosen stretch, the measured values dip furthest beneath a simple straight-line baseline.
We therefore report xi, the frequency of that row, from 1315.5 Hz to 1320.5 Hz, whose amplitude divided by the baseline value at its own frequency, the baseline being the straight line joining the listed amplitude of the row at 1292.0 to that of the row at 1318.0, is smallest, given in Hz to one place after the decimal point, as 1318.0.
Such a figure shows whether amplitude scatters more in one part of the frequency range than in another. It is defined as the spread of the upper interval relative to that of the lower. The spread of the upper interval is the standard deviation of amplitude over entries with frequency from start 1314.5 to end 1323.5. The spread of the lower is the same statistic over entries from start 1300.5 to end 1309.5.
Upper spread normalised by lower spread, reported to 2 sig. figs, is 0.52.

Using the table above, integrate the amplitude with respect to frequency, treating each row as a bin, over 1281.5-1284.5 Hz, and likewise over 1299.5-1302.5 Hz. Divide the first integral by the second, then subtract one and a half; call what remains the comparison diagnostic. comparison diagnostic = -1.0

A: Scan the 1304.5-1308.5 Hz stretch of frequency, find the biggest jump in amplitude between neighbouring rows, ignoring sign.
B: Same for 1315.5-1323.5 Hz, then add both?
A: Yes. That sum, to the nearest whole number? 18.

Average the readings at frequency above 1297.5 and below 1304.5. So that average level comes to 140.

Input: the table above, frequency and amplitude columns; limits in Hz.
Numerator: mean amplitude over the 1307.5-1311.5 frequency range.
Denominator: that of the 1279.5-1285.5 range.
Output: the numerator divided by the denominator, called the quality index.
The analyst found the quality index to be 1.83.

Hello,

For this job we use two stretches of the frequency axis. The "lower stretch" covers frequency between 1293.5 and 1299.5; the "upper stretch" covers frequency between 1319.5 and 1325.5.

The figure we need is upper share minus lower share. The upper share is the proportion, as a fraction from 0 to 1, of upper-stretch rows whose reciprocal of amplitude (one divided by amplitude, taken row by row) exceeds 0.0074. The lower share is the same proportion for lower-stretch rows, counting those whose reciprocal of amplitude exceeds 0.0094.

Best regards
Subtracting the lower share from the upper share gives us -0.17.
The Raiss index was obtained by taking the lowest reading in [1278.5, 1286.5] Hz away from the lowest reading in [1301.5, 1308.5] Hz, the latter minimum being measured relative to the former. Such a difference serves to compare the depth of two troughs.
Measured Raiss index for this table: 65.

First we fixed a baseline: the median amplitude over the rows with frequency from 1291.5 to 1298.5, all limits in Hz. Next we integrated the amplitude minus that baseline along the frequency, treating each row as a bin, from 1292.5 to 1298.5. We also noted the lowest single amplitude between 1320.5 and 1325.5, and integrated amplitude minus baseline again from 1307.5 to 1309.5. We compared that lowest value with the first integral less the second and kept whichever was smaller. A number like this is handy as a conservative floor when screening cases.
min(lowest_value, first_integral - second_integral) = -59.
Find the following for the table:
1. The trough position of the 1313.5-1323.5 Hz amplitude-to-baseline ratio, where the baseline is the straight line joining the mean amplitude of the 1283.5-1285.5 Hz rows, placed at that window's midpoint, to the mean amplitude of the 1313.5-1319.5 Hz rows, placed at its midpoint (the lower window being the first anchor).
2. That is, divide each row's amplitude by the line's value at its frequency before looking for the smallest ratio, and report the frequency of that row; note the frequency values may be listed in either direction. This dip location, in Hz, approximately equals 1323.0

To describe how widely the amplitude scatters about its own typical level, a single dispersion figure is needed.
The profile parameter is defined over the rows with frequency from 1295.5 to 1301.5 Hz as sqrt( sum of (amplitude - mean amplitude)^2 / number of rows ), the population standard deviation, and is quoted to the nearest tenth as 10.1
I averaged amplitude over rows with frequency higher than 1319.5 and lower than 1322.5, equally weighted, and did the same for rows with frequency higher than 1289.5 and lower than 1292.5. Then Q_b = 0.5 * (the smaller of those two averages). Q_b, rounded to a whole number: 44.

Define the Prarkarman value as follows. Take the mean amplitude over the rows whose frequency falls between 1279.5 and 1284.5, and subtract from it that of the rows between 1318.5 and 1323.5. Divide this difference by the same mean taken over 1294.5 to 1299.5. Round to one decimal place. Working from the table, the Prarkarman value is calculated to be -0.6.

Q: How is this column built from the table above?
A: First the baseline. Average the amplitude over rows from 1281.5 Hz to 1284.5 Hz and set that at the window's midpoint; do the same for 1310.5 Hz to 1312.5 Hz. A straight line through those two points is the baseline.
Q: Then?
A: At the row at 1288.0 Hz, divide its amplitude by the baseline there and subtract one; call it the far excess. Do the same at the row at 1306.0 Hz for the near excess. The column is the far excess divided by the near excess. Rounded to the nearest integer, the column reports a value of -10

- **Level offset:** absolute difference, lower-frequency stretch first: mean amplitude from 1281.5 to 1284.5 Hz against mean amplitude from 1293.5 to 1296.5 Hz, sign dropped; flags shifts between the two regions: 32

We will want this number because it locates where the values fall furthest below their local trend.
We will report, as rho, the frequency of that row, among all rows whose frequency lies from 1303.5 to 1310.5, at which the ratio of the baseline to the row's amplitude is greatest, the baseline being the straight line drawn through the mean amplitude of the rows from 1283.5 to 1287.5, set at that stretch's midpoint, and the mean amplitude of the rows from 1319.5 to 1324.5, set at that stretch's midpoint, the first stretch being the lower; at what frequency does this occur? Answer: 1306.0 Hz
